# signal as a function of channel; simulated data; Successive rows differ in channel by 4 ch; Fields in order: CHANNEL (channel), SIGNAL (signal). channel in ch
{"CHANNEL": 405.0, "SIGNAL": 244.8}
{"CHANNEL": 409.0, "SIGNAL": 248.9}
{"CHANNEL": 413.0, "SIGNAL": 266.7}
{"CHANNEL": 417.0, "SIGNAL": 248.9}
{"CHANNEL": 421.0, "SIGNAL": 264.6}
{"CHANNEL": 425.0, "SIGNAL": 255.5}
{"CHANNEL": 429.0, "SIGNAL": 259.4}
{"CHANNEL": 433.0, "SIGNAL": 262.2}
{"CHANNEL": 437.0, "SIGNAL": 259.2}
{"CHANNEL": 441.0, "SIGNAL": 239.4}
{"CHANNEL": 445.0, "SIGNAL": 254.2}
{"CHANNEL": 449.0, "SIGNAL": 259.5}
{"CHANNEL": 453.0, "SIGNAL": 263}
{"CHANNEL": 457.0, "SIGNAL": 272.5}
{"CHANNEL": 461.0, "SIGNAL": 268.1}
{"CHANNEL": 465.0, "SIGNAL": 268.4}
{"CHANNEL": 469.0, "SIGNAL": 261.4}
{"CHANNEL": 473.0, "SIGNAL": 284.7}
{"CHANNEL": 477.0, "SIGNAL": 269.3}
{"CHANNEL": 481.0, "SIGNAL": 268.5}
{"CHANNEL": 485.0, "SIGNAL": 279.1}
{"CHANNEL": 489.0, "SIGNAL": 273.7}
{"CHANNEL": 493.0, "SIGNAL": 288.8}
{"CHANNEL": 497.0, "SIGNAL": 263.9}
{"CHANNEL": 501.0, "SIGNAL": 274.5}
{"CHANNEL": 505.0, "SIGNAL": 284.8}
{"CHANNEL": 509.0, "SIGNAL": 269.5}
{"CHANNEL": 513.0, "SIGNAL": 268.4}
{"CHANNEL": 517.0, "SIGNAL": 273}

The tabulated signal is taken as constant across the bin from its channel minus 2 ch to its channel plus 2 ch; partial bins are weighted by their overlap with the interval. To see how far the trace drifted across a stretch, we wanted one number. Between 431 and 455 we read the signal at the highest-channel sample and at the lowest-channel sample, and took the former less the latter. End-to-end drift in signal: 1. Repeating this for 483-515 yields -11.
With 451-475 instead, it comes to 22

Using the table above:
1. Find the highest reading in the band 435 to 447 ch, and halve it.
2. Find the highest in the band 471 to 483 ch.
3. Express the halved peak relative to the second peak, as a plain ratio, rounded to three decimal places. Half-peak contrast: 0.455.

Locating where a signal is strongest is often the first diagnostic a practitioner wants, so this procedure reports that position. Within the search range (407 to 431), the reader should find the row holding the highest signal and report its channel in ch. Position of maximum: 413.0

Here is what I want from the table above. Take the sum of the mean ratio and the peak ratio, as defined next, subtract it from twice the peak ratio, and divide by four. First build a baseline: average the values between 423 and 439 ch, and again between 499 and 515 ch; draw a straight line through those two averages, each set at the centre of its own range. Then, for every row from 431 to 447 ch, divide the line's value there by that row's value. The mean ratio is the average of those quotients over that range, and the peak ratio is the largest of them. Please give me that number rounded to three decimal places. 0.015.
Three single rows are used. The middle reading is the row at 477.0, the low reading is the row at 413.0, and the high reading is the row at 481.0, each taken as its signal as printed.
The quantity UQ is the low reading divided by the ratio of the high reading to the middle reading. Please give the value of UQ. 267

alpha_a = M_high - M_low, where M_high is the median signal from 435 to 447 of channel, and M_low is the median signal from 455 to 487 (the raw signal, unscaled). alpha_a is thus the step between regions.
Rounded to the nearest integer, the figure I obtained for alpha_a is -15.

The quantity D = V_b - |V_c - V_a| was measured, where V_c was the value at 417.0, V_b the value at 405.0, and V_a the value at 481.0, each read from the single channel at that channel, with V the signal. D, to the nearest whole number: 225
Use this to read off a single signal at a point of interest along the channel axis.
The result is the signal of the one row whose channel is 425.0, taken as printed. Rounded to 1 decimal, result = 255.5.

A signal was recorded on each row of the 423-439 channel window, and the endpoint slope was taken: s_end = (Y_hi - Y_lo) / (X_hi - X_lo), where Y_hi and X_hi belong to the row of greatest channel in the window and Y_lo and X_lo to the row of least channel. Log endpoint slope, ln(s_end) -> -1.2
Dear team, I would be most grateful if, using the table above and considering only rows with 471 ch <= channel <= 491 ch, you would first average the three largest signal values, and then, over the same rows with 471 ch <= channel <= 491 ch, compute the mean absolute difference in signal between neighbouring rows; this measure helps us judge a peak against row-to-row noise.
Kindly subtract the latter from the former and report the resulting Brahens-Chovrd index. 271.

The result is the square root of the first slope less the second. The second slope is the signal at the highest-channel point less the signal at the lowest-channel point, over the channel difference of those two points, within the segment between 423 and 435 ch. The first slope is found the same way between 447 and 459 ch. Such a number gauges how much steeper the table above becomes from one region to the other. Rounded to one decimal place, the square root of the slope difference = 0.9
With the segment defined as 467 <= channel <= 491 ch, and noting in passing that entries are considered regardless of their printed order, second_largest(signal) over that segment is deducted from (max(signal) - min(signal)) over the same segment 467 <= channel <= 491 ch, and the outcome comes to -256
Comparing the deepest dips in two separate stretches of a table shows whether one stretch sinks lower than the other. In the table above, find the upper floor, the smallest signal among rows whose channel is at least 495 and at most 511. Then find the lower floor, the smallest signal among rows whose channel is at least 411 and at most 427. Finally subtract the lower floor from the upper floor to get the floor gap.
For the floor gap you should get 15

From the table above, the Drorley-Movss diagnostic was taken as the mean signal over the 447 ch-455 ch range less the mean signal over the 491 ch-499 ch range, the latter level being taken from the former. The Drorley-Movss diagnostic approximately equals -15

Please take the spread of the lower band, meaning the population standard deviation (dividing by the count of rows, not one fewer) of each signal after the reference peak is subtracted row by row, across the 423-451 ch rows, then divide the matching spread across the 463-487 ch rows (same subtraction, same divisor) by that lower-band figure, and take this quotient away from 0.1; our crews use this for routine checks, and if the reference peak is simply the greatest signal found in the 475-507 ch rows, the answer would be -0.99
